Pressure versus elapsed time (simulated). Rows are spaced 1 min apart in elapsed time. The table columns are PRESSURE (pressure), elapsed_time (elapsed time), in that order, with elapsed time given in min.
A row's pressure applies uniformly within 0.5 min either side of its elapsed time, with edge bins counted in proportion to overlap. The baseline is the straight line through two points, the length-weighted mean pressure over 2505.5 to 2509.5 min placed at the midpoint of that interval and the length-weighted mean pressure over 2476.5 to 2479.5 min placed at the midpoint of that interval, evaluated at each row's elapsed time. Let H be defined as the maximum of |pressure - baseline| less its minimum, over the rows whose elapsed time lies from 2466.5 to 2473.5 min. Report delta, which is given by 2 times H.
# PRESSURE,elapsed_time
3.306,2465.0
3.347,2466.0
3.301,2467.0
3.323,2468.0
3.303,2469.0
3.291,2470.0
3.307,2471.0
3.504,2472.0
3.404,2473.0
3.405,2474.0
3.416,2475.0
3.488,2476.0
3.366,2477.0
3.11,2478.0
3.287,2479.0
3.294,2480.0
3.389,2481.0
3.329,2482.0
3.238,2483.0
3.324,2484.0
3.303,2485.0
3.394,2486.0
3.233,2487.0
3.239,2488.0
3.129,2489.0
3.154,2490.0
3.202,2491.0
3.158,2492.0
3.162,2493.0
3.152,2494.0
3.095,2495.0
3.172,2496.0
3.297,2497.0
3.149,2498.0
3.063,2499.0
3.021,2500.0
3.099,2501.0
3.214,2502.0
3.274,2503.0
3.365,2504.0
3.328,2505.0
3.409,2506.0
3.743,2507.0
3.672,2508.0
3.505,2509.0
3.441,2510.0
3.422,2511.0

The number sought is 0.38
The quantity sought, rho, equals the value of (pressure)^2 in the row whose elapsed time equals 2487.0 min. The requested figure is 10.5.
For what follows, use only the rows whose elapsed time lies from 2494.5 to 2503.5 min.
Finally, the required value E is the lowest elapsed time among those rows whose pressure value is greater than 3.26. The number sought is 2497.0 min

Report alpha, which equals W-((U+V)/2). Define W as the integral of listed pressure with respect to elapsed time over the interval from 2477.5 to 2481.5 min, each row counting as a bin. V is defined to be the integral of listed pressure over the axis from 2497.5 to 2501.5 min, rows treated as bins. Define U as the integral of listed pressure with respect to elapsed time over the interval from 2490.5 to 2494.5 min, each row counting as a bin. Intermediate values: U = 12.7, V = 12.3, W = 13.1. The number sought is 0.6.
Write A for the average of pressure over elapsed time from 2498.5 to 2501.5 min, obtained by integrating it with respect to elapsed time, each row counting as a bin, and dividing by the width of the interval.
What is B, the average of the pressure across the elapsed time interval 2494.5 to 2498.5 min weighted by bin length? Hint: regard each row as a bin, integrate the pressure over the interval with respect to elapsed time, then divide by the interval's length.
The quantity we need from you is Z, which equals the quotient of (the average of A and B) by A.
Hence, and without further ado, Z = 1.02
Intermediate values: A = 3.06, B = 3.18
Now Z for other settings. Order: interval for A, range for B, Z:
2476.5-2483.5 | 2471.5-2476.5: 1.02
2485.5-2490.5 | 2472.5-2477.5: 1.03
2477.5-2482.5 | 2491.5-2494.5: 0.98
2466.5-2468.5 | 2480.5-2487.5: 1.00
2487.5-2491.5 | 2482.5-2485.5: 1.02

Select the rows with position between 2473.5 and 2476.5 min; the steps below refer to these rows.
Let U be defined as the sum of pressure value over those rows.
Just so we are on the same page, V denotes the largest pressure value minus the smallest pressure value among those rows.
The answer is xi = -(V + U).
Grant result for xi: -10.4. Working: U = 10.3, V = 0.08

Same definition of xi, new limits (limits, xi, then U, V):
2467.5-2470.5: -9.9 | 9.9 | 0.03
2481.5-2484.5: -10.0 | 9.9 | 0.09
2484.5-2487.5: -10.1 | 9.9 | 0.16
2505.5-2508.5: -11.2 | 10.8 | 0.33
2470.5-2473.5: -10.4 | 10.2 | 0.20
